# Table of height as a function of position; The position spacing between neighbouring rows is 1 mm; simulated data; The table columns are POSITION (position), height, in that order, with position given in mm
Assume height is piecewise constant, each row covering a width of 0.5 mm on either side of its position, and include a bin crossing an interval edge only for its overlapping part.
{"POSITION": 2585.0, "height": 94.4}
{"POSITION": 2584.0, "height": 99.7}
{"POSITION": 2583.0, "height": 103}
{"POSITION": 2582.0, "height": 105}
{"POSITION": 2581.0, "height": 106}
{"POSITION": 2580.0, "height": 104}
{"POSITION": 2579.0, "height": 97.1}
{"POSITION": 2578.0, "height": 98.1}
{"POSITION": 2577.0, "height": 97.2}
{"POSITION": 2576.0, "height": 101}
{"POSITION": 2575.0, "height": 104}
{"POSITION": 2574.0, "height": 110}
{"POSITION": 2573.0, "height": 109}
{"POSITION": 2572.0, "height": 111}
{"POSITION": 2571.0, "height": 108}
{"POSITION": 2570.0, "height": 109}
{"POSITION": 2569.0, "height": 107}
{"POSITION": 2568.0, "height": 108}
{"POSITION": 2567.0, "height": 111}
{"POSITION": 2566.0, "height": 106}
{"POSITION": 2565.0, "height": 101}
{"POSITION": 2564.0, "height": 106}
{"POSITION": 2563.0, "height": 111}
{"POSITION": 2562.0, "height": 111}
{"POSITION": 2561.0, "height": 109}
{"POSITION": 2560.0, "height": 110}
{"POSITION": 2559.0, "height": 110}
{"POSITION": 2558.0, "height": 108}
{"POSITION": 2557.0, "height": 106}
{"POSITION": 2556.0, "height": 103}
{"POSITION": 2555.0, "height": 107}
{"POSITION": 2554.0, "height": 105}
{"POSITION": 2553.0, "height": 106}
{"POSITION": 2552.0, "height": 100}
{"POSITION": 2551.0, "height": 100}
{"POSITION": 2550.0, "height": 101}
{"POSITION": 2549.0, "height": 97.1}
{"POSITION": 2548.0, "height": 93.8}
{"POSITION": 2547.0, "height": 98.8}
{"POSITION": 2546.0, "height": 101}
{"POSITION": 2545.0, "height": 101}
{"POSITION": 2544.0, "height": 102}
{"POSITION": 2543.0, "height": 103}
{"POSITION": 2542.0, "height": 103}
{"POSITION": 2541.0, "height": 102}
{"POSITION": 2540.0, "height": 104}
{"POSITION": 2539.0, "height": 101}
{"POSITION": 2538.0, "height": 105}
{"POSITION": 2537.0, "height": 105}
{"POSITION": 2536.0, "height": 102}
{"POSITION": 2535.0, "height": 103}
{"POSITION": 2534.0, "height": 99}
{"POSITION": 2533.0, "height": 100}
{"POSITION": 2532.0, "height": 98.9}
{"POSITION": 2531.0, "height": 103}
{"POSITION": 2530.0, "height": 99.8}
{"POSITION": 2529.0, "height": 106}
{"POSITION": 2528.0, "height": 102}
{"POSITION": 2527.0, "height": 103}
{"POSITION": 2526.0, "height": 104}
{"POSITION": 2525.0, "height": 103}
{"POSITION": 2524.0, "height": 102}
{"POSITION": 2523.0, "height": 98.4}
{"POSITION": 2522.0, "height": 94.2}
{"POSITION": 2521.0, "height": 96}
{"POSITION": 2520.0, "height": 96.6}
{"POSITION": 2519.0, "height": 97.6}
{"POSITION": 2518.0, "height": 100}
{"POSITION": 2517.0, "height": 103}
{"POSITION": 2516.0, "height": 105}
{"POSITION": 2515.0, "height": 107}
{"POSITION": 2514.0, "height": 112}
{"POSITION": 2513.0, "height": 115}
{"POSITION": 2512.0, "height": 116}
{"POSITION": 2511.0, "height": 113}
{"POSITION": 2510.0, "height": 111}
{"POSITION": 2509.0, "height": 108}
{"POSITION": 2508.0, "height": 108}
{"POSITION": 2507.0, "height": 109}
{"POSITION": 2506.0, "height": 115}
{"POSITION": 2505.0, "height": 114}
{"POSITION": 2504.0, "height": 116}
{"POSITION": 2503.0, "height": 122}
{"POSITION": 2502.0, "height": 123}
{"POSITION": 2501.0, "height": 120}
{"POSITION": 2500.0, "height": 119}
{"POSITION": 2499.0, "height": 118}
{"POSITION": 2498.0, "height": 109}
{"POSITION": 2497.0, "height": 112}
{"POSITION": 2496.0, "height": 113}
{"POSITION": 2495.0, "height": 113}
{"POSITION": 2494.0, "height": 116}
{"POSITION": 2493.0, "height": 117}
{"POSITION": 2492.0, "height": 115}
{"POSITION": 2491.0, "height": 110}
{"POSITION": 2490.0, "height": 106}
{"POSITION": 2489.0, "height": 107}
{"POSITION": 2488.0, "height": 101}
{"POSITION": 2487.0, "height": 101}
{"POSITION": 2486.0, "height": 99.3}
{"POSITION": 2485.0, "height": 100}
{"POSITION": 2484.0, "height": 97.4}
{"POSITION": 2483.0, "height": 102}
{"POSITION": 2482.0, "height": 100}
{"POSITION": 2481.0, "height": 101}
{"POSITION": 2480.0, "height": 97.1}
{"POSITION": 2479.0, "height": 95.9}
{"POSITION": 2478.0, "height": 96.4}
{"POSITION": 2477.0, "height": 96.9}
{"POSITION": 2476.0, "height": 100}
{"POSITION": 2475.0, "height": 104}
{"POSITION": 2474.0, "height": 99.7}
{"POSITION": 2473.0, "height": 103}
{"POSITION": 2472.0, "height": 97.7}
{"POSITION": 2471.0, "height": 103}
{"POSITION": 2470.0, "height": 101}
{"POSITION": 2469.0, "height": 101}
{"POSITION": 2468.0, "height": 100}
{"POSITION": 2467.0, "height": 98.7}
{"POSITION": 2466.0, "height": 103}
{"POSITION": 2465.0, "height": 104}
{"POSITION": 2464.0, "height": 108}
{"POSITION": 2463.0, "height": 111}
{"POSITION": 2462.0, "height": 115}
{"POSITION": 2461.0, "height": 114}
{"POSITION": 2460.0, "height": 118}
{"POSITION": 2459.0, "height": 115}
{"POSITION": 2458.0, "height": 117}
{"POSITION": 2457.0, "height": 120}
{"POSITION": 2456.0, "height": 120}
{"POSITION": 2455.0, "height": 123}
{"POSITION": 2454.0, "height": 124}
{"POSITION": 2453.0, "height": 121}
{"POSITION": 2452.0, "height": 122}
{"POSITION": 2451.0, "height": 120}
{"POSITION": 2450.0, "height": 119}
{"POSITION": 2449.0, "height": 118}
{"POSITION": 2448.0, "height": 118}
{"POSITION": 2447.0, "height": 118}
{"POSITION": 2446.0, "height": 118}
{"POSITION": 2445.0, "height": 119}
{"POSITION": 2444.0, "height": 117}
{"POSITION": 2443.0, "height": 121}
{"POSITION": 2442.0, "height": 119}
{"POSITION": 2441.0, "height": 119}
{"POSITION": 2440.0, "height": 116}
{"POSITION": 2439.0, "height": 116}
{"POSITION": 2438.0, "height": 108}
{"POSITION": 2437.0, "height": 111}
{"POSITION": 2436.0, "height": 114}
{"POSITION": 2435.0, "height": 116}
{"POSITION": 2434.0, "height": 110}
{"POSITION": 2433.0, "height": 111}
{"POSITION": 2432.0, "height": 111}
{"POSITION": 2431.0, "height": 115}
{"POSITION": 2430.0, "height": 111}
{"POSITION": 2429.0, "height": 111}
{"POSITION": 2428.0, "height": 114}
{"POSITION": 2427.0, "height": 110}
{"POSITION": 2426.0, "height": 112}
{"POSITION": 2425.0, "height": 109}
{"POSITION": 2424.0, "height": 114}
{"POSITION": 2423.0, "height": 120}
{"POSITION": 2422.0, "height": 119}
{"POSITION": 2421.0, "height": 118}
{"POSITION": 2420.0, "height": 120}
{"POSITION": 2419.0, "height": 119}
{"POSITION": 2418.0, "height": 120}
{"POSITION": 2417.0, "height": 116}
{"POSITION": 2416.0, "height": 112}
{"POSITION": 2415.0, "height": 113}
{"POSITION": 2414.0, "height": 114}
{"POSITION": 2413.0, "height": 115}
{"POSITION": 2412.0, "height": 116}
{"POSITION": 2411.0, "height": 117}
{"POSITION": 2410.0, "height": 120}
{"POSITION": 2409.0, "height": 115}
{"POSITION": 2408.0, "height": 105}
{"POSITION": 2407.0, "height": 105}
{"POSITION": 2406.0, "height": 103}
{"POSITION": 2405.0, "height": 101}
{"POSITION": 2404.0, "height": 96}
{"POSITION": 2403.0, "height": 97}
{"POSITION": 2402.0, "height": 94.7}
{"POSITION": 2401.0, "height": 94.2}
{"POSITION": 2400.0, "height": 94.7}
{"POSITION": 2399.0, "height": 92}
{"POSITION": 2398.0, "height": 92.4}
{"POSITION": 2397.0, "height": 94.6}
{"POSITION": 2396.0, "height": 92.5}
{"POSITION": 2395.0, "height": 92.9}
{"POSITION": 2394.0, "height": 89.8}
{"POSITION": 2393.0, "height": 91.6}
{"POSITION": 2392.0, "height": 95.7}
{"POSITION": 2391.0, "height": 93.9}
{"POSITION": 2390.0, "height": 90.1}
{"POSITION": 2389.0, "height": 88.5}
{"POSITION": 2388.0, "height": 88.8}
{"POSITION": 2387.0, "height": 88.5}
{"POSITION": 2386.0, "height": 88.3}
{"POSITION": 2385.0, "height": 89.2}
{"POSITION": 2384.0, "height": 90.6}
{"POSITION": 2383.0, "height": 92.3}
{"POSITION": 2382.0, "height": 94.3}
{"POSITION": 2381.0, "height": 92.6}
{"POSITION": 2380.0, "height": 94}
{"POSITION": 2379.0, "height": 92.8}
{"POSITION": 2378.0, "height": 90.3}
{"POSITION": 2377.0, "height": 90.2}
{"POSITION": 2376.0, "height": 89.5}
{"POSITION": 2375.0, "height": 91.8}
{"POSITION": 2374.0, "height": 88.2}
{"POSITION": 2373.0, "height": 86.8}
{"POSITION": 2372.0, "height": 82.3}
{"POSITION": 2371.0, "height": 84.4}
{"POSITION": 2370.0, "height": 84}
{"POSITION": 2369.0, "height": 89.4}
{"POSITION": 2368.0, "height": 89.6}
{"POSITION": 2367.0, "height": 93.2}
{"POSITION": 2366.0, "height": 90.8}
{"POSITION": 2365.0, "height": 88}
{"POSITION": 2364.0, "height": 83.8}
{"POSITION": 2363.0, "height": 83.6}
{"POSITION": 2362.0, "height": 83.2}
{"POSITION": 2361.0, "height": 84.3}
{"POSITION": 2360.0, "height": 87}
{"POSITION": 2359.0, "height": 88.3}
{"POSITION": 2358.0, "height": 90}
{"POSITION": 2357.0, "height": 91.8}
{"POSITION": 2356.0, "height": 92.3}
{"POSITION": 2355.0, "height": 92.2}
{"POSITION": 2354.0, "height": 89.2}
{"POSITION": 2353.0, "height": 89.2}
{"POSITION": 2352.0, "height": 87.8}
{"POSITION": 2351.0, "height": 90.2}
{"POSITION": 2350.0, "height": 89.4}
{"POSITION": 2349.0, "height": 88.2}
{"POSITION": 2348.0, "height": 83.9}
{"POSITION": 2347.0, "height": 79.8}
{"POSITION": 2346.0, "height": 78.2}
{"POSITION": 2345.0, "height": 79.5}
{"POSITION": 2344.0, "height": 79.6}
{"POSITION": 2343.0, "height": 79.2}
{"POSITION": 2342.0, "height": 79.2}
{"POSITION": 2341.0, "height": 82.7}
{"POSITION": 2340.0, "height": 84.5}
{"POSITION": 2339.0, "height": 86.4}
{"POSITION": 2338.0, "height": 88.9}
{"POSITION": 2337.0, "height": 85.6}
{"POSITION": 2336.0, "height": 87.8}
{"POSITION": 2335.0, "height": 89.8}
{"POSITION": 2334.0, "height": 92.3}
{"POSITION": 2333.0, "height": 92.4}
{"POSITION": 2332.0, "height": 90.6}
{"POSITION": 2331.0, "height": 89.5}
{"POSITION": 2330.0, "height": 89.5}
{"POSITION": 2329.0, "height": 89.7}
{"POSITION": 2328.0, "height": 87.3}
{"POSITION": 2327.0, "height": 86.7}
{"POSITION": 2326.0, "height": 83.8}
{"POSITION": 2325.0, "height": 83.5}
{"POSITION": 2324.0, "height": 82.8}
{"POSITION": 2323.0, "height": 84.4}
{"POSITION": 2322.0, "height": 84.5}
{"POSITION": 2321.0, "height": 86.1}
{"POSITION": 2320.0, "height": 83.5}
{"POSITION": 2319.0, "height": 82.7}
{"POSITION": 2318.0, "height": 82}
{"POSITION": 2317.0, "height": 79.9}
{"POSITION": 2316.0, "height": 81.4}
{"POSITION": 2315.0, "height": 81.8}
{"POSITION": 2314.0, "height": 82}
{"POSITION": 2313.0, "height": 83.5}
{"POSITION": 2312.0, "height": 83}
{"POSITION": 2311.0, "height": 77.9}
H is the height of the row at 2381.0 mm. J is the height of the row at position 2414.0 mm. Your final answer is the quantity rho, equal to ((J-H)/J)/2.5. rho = 0.08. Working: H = 92.6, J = 114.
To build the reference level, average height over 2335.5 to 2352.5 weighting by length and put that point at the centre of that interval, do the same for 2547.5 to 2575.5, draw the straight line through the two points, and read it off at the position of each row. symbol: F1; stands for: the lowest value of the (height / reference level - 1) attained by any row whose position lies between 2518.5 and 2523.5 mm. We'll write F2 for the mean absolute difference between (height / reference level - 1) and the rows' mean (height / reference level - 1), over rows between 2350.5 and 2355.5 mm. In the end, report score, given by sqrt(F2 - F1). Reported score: 0.30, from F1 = -0.077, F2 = 0.014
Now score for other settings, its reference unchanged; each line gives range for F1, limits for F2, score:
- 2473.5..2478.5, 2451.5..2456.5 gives 0.16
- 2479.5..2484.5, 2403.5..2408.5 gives 0.19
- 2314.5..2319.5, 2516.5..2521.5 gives 0.21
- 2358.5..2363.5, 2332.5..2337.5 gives 0.25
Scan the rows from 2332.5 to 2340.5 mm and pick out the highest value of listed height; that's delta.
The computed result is 92.4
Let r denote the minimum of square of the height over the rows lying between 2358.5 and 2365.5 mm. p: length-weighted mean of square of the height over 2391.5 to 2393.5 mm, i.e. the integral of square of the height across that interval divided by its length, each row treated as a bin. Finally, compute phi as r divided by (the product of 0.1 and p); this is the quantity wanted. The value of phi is 7.9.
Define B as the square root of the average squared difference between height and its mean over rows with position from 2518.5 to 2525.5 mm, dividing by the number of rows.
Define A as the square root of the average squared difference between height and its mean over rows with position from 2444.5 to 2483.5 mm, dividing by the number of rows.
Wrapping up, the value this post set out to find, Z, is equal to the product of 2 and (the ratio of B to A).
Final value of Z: 0.6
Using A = 9.4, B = 3.0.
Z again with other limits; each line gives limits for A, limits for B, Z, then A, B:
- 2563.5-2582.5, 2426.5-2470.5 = 3.0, 4.3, 6.4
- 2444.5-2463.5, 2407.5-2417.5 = 2.4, 3.1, 3.7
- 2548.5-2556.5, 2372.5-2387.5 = 1.4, 3.2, 2.2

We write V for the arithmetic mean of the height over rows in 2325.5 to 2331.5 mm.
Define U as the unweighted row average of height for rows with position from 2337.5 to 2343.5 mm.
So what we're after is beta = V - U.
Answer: 4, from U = 83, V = 88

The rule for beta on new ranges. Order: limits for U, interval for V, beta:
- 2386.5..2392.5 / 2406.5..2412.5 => 22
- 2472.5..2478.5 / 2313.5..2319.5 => -18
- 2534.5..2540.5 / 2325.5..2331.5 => -16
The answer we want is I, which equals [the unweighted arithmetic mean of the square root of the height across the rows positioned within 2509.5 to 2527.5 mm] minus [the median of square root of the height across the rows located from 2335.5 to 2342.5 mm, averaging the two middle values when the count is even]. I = 1.0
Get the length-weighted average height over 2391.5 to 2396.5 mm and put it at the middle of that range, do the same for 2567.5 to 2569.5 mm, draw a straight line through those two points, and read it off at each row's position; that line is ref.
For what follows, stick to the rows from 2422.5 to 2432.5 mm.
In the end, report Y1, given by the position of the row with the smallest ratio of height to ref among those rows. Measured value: 2425.0 mm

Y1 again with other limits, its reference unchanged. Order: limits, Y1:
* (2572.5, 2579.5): 2579.0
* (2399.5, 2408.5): 2401.0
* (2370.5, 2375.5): 2372.0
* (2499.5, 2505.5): 2505.0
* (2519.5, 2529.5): 2522.0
